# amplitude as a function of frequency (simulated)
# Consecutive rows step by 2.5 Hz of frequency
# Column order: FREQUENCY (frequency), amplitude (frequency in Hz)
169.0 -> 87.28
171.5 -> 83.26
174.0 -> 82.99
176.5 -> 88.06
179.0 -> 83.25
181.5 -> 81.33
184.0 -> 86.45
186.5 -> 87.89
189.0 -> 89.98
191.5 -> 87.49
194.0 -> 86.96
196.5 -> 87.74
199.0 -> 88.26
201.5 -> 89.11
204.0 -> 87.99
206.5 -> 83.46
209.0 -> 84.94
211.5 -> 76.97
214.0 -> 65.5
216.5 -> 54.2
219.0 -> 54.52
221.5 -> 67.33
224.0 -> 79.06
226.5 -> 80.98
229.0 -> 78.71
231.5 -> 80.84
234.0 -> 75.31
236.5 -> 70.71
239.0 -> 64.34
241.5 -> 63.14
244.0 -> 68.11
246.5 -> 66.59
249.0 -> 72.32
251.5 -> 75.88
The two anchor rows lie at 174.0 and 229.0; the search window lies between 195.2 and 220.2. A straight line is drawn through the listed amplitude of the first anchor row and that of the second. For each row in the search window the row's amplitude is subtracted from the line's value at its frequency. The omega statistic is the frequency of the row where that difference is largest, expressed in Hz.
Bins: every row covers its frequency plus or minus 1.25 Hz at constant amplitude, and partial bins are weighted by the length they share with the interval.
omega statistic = 216.5 Hz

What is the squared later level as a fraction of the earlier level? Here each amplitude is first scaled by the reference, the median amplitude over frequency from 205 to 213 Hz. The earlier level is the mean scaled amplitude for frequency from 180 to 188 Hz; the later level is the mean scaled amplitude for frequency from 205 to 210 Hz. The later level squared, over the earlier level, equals 1.00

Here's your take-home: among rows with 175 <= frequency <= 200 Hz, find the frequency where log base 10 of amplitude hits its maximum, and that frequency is 189.0 Hz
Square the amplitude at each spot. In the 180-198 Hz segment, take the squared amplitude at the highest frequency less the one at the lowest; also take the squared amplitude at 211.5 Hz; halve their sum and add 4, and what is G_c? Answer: 3508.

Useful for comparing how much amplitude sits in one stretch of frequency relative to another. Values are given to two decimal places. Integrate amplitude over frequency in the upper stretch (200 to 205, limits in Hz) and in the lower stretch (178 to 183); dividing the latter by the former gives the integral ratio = 0.93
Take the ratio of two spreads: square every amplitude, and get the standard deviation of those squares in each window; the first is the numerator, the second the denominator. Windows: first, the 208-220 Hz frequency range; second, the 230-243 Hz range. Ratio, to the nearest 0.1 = 1.8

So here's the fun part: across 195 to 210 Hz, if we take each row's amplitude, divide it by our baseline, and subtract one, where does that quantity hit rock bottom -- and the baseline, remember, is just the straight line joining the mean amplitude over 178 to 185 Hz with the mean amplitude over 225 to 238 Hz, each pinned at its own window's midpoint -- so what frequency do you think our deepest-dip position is 206.5 Hz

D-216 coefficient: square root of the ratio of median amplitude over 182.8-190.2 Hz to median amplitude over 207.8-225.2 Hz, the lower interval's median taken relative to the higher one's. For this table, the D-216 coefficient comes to 1.14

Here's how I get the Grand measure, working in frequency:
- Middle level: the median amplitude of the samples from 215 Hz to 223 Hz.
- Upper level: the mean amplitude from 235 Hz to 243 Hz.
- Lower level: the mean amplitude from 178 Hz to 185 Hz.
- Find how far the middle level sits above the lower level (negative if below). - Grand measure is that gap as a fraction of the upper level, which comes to -0.4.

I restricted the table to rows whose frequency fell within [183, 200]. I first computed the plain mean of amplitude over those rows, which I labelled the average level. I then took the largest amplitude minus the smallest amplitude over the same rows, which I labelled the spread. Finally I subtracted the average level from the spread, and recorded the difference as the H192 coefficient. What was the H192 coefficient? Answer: -84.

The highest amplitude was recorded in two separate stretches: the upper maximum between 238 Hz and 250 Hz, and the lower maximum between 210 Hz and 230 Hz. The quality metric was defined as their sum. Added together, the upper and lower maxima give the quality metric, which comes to 153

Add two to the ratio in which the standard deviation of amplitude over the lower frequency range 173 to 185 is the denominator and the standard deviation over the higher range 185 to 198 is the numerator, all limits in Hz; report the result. 2.4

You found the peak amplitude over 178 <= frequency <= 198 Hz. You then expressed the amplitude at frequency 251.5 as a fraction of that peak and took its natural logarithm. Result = -0.17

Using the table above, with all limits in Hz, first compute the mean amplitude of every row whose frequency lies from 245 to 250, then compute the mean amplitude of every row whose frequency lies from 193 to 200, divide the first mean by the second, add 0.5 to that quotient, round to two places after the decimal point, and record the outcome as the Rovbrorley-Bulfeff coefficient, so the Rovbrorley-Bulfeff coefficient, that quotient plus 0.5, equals 1.29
